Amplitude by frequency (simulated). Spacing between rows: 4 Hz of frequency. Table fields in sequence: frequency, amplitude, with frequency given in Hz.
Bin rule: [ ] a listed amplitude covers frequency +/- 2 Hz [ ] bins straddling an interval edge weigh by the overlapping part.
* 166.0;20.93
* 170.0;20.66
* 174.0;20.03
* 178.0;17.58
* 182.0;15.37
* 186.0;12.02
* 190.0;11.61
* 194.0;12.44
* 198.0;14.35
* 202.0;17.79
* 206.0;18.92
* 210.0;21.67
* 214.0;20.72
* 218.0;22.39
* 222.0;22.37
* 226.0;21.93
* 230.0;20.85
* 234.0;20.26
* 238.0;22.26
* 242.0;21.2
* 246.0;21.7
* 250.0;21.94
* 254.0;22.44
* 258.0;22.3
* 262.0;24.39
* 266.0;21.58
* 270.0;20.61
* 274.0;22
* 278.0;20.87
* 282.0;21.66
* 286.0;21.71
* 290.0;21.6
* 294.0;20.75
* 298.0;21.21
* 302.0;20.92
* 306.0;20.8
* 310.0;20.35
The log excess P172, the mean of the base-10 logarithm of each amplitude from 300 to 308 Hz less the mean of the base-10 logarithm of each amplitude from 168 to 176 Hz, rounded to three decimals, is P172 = 0.011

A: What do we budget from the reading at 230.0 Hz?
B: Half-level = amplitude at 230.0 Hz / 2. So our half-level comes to 10.4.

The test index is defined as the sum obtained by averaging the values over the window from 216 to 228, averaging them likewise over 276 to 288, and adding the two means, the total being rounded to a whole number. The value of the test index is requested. 44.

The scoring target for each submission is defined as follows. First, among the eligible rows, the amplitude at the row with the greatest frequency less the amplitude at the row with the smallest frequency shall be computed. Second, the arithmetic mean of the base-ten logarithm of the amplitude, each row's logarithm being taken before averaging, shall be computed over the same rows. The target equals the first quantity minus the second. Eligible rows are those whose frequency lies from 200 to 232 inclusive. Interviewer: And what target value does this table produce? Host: 1.7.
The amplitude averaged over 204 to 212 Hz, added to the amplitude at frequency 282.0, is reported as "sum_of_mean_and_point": 42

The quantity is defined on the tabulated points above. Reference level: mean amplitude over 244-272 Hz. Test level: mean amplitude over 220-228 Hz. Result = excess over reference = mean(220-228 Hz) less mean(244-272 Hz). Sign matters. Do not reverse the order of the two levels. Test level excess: 0.0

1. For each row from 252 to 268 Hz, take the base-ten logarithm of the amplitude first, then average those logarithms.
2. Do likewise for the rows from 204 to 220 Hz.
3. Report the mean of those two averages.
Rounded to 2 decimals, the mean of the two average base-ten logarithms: 1.34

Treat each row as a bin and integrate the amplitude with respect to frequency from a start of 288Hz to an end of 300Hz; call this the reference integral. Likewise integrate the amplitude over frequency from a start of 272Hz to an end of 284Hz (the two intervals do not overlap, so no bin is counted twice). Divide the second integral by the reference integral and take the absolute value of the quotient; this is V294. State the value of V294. 1.0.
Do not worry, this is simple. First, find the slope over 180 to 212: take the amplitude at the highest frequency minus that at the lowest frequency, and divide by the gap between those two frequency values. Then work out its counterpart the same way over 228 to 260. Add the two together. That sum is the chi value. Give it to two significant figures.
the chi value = 0.28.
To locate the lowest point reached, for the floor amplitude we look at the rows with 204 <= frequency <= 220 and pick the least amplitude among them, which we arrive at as 18.92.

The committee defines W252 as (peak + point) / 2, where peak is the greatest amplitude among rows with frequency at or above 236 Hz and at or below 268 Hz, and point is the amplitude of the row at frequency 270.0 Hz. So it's 22.50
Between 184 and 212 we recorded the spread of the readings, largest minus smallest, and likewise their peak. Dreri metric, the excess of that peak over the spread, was 11.6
